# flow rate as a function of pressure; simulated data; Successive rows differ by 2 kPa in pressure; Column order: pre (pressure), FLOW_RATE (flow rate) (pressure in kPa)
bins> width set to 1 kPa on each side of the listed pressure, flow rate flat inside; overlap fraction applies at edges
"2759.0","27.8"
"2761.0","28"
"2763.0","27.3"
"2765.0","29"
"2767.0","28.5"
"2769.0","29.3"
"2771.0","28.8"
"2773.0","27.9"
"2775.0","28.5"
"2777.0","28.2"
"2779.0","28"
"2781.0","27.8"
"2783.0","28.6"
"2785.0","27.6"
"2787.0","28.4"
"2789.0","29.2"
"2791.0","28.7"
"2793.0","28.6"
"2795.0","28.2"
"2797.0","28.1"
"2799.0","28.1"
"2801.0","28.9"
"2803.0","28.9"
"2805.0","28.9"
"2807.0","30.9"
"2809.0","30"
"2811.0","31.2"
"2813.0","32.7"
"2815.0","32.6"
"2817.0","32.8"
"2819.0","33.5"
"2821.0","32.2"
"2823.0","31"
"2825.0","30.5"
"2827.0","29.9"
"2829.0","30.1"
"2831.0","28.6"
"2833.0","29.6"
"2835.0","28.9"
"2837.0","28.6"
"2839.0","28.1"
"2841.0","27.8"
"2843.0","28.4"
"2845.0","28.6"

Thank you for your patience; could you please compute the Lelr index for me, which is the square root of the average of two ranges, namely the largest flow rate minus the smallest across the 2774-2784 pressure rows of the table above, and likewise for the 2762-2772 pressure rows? 1.18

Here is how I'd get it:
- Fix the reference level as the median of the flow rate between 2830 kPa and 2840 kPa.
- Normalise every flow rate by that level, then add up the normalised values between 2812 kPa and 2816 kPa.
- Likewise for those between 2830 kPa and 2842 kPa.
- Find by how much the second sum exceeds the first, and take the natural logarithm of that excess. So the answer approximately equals 1.3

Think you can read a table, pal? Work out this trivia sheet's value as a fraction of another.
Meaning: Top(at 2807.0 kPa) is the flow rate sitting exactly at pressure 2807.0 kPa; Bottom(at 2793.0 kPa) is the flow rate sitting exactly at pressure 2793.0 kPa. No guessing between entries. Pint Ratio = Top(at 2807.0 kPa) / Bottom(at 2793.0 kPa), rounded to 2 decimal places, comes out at 1.08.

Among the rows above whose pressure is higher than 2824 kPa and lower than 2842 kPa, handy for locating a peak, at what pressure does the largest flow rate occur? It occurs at 2825.0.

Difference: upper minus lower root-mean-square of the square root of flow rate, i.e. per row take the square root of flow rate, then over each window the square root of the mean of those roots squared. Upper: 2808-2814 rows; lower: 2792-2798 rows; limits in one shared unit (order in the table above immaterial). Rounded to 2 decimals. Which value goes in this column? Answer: 0.27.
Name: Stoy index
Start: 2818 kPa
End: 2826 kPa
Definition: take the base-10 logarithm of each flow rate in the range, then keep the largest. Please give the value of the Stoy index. 1.53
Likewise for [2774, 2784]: 1.46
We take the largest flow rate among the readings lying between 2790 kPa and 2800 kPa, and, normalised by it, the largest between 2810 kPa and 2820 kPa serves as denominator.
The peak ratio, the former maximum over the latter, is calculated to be 0.86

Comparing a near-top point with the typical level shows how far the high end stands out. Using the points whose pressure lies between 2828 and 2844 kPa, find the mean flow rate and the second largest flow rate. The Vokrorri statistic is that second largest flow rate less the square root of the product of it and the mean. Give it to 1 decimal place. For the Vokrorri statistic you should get 0.4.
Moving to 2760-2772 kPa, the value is 0.3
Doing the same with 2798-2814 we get 0.6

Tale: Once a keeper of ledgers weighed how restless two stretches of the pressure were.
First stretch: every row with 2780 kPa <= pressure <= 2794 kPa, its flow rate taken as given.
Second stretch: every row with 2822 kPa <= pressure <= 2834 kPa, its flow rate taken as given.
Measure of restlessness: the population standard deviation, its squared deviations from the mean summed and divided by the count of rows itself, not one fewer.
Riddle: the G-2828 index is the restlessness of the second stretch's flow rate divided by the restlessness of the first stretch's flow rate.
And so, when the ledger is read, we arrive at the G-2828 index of 1.48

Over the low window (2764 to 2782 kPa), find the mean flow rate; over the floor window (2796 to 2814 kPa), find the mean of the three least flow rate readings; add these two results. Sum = 56.8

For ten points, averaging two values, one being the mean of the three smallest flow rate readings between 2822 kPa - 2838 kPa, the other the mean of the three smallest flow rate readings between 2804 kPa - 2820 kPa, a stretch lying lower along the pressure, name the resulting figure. 29.3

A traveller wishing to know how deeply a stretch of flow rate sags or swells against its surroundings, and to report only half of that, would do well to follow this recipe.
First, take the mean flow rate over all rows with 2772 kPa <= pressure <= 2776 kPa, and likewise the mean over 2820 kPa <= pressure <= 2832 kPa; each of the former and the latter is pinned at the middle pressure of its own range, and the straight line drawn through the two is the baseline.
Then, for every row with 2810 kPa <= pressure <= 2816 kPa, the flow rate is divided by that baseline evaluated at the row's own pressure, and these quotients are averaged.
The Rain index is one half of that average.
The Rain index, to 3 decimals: 0.539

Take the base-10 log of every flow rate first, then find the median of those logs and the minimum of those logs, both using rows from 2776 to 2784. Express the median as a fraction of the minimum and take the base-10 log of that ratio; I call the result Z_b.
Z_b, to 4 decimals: 0.0014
